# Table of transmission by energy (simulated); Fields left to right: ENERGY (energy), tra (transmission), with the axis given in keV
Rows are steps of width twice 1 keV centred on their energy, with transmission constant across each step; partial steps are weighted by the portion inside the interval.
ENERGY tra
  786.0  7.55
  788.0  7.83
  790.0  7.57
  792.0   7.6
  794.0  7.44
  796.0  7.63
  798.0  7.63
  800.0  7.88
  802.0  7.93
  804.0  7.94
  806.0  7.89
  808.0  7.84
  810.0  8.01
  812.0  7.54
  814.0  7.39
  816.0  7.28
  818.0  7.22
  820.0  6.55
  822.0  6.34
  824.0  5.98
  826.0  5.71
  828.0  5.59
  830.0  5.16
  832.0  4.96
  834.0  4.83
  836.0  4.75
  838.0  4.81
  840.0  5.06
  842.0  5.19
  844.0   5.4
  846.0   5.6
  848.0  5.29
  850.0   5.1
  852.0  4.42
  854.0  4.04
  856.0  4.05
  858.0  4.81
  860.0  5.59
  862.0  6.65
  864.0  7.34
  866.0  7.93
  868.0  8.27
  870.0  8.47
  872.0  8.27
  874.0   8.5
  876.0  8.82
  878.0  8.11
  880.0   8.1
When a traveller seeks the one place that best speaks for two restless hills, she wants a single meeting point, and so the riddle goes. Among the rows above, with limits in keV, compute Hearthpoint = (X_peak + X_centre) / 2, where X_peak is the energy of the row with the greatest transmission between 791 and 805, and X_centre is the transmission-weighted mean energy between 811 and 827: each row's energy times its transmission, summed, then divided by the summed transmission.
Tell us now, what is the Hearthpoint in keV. 811.3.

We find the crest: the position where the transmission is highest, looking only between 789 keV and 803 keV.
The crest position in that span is 802.0 keV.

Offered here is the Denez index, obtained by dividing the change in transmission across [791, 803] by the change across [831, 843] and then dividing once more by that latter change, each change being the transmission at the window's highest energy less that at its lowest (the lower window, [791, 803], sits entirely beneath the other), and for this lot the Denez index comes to 6.2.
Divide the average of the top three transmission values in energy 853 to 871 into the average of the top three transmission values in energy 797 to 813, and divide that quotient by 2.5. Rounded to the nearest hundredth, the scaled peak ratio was 0.39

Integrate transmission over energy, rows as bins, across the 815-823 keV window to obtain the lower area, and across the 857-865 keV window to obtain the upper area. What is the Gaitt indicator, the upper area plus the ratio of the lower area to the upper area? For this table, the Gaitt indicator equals 50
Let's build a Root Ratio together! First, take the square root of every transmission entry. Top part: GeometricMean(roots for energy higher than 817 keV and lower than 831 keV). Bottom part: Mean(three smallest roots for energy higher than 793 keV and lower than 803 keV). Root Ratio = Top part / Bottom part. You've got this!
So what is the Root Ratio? 0.89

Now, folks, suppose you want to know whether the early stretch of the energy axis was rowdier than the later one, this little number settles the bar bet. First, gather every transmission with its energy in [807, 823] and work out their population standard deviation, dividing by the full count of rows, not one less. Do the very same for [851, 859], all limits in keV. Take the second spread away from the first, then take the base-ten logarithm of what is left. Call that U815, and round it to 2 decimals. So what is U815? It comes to -0.65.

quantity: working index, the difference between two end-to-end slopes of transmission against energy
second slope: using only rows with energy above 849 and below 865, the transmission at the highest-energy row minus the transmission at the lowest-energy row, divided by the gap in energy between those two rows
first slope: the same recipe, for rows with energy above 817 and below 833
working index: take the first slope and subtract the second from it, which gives -0.32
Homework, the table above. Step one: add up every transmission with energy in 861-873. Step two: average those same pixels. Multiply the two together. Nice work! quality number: 367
